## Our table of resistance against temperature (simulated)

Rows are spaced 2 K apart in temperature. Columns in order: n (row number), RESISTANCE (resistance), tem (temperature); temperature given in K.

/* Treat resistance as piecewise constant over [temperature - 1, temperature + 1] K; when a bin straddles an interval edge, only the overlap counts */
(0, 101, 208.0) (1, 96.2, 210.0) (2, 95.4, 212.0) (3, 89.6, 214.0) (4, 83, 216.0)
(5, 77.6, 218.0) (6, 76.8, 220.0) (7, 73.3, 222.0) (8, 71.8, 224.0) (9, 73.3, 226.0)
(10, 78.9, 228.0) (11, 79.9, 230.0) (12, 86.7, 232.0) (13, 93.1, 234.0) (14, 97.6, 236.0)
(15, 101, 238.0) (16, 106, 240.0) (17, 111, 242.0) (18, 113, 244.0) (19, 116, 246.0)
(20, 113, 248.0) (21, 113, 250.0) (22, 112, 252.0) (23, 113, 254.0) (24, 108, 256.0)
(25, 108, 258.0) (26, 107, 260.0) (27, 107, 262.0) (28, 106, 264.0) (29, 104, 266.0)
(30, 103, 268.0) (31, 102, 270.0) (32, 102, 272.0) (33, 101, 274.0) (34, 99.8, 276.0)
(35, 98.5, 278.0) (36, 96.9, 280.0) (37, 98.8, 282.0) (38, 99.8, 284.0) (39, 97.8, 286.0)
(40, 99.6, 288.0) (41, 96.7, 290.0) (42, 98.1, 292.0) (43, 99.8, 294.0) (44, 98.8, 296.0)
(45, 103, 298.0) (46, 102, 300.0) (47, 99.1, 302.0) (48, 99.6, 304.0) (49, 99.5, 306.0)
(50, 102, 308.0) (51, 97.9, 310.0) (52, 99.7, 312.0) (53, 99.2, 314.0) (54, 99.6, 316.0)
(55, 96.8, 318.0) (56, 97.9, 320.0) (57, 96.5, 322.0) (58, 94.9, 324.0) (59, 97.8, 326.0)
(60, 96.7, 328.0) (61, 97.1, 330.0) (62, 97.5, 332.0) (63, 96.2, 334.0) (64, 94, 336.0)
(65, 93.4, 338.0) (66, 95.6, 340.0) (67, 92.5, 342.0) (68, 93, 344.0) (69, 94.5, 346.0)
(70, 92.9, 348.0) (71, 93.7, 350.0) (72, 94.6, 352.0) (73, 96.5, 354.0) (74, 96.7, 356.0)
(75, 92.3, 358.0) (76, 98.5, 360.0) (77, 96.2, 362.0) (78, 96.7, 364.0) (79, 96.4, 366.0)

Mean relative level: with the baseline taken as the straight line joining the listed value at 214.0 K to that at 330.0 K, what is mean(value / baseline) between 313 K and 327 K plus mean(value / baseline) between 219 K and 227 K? 1.83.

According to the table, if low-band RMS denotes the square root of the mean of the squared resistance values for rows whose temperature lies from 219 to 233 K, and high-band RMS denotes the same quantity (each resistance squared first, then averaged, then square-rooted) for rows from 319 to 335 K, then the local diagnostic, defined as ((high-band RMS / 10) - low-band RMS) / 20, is -3.4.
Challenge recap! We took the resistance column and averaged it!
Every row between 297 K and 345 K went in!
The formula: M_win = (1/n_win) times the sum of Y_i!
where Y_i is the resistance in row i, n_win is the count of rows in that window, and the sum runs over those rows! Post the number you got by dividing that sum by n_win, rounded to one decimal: 97.6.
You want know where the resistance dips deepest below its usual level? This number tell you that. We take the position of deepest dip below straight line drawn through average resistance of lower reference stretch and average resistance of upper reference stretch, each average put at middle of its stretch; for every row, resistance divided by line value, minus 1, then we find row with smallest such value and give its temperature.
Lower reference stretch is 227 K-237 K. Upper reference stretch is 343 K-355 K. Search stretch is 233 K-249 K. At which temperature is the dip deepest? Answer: 234.0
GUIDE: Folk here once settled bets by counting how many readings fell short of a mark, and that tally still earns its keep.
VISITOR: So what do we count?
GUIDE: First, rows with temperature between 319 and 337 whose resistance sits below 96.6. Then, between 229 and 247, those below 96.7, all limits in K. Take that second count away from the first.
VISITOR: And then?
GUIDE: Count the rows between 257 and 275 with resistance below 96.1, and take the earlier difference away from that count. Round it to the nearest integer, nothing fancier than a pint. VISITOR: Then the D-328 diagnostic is -1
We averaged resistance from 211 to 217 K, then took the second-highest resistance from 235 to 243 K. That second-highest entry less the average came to 17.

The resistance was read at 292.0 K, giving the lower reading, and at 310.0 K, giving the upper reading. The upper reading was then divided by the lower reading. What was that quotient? 1.00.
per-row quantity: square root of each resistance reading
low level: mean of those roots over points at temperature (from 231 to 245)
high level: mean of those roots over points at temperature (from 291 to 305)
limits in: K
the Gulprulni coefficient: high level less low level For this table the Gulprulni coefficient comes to -0.05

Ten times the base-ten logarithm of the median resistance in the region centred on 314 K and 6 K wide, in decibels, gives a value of 20.0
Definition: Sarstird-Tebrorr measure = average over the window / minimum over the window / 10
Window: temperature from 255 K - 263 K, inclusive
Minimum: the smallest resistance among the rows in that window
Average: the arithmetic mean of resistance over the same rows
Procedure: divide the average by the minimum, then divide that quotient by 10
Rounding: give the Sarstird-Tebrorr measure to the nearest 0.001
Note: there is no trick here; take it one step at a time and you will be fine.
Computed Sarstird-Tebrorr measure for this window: 0.100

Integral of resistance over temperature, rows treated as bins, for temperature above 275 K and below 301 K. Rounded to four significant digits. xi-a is 2579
